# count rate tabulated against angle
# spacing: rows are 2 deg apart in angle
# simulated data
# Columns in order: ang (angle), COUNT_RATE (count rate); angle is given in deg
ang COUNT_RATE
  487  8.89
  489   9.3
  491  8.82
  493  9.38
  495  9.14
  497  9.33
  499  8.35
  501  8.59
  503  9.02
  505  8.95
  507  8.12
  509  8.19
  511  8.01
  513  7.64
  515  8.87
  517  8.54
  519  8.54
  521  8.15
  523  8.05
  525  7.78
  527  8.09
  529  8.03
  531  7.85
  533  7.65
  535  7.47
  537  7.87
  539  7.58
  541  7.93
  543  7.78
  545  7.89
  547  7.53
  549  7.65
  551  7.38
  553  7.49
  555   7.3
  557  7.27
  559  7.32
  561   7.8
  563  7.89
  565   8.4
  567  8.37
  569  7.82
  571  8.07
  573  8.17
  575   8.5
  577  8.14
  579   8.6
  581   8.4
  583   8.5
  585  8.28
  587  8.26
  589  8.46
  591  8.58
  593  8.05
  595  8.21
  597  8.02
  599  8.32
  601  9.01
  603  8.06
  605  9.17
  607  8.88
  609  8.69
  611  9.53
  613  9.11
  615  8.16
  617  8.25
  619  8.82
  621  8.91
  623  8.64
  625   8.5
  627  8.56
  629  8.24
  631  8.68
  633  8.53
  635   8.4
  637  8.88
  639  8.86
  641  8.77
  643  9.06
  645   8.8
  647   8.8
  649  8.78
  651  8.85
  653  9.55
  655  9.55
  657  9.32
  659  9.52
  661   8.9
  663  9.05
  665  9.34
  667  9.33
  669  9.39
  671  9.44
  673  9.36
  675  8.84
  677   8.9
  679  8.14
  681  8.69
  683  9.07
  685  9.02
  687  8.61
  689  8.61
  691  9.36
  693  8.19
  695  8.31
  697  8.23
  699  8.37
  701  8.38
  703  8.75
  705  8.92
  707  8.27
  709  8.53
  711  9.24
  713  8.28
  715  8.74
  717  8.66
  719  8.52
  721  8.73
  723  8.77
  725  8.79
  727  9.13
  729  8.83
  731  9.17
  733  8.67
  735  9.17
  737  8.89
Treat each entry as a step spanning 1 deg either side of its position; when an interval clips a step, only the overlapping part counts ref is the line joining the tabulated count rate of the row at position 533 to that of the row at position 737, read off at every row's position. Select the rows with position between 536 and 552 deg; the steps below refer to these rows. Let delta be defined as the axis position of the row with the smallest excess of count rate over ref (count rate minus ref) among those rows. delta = 551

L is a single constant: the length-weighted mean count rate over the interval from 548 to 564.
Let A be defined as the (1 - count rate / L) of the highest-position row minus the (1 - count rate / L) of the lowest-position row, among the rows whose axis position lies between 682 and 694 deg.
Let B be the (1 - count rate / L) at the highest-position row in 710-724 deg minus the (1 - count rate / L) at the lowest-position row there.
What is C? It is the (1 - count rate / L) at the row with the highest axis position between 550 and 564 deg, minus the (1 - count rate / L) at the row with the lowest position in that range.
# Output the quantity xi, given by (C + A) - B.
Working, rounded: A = 0.12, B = 0.06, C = -0.07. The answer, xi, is -0.01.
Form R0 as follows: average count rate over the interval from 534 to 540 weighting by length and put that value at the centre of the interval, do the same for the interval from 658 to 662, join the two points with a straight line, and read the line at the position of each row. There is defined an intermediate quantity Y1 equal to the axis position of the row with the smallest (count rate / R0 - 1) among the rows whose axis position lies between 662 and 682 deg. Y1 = 679 deg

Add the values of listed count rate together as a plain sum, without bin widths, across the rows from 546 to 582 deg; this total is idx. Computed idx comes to 142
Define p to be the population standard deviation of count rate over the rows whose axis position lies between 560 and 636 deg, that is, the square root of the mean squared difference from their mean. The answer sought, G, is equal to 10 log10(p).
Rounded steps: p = 0.38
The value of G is -4.2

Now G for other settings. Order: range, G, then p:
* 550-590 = -3.5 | 0.44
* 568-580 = -5.8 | 0.26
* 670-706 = -3.9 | 0.40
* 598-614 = -3.5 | 0.45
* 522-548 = -7.1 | 0.19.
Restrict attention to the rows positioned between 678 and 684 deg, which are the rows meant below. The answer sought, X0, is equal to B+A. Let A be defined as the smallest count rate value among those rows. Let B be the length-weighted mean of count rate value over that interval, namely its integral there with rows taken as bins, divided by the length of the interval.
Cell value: 16.77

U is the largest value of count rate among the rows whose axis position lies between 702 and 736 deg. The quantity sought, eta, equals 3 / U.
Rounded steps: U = 9.24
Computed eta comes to 0.325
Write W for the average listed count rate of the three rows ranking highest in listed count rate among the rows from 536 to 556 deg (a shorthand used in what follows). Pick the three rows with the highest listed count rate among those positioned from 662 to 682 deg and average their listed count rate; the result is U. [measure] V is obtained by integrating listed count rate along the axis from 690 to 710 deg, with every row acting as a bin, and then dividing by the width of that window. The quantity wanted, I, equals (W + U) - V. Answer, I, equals 8.8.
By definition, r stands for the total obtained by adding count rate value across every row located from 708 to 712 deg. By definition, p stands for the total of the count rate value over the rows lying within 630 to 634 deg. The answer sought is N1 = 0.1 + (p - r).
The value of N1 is -0.5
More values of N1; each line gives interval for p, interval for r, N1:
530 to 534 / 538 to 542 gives 0.1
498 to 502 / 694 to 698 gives 0.5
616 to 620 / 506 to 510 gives 0.9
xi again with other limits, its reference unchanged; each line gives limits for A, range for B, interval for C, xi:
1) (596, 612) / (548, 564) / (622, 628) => -0.16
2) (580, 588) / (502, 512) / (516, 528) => -0.06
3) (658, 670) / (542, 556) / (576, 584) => -0.09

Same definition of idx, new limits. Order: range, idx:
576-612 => 153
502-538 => 147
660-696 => 161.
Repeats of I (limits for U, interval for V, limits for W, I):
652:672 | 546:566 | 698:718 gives 10.9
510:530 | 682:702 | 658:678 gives 9.5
